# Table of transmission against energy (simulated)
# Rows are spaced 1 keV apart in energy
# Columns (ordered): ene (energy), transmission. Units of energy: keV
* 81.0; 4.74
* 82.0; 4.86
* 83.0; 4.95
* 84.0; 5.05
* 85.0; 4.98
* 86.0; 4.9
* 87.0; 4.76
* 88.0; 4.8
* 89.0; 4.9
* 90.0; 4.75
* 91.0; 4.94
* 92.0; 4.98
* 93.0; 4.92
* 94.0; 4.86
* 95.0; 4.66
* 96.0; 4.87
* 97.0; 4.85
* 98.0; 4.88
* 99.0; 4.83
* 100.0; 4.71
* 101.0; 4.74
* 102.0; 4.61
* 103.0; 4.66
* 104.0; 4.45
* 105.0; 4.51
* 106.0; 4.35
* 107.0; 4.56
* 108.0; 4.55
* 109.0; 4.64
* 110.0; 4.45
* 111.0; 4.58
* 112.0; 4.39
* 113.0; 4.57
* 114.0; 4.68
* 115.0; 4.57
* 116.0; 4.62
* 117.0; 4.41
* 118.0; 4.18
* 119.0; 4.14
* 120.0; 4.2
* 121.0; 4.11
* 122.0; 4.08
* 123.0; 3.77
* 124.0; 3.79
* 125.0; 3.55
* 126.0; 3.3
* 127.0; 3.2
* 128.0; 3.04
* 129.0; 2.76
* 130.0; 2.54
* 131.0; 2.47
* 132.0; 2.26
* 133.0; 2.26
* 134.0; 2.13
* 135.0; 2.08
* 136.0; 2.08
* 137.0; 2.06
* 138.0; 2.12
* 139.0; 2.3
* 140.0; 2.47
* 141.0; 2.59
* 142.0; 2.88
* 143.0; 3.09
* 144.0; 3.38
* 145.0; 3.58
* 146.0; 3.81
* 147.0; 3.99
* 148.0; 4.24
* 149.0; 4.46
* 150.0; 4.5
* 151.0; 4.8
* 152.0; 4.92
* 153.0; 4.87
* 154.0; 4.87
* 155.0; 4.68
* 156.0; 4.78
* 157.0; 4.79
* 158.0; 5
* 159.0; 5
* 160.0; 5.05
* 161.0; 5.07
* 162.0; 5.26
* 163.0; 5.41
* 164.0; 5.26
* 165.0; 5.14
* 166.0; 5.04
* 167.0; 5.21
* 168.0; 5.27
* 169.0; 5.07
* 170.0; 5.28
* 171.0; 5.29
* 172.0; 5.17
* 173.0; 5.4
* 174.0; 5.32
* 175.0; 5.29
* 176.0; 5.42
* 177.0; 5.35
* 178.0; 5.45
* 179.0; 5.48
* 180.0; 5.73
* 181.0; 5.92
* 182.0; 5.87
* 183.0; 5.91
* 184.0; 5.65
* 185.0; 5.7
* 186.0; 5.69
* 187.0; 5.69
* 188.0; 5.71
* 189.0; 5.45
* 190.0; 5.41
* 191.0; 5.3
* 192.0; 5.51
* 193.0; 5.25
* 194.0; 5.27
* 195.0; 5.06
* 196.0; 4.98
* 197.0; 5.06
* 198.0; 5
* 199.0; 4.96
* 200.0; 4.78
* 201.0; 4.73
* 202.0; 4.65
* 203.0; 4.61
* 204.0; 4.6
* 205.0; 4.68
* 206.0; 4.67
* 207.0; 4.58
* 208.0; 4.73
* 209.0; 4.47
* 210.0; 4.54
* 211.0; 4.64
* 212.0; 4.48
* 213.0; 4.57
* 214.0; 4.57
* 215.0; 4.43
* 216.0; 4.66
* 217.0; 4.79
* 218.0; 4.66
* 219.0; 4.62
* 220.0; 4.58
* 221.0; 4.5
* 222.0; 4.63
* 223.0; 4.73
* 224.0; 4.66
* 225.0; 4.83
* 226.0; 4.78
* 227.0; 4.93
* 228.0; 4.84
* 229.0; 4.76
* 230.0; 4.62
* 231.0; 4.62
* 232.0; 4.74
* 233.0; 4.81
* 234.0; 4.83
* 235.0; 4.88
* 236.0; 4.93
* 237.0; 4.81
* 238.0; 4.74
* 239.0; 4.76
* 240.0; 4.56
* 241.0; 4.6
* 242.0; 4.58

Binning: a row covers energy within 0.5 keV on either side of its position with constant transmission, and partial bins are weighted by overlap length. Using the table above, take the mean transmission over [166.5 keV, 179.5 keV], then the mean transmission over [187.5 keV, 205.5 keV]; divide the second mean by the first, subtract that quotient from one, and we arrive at 0.0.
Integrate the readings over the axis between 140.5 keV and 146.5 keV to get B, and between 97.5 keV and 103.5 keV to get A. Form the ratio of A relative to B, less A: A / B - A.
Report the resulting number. -27.0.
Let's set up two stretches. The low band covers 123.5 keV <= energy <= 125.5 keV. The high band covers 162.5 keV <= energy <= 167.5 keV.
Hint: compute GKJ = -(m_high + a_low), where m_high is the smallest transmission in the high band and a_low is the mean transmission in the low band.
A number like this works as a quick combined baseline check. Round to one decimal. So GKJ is -8.7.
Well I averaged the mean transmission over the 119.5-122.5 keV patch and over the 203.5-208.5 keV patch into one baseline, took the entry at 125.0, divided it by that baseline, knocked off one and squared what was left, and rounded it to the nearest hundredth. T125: 0.04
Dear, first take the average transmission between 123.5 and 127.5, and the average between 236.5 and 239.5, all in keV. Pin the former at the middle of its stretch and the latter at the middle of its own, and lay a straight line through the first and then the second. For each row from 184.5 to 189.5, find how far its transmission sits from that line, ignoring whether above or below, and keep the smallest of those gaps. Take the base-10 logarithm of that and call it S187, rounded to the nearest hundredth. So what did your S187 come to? 0.10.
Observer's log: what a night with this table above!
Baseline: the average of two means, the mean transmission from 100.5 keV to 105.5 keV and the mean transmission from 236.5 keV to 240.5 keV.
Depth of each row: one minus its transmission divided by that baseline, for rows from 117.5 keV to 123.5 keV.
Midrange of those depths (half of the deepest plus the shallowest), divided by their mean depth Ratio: 1.17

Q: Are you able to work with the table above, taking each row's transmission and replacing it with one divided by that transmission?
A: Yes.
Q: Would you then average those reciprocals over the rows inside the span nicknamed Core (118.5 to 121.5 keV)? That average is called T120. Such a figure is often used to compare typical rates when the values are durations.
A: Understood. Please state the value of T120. 0.24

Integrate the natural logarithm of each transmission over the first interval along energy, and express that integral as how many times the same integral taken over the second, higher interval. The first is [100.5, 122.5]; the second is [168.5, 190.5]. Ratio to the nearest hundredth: 0.88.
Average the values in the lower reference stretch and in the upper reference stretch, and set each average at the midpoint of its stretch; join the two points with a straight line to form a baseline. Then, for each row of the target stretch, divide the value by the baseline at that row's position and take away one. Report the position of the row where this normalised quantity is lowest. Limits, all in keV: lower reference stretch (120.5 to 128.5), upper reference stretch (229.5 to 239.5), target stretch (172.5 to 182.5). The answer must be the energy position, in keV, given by 175.0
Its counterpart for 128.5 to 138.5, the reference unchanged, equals 137.0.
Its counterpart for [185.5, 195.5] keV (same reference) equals 195.0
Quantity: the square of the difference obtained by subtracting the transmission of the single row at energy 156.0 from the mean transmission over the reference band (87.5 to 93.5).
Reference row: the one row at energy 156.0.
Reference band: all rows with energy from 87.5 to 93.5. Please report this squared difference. 0.0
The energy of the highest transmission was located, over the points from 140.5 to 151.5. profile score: 151.0 keV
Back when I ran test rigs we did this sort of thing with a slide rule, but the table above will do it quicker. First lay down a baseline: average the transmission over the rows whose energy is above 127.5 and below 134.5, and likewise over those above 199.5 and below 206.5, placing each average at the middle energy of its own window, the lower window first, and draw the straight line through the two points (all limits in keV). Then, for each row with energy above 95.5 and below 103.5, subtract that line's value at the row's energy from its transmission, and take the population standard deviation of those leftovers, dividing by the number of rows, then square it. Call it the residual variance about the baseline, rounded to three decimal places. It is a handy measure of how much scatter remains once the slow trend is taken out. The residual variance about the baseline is 0.026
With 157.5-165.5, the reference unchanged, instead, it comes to 0.011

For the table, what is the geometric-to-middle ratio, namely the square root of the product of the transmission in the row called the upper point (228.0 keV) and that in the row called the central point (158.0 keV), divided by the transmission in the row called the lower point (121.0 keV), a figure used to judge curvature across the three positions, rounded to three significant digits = 1.20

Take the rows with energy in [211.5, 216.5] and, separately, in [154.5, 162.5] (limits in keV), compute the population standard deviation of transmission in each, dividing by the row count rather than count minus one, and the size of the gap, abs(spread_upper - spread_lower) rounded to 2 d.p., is 0.10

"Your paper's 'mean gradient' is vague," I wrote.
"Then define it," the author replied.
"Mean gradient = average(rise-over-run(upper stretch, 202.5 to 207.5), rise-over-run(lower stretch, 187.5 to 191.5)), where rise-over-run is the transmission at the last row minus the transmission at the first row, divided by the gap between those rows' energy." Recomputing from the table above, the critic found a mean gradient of -0.072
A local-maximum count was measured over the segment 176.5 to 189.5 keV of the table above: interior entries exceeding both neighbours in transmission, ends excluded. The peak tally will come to 4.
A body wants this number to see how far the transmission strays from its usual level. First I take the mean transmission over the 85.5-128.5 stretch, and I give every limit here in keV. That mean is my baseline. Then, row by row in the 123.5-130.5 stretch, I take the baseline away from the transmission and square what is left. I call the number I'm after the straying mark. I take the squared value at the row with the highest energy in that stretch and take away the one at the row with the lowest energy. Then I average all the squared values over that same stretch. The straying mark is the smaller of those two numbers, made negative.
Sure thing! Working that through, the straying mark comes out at -1.8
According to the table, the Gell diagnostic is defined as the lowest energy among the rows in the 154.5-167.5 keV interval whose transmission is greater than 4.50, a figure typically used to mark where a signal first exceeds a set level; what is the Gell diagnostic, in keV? 155.0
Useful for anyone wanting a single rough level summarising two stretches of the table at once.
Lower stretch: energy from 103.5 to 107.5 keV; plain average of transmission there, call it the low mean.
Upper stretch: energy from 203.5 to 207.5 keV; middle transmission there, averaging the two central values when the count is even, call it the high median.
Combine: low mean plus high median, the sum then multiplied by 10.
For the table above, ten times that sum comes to 91.0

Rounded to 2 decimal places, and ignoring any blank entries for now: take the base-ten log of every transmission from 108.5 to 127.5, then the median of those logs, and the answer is 0.62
